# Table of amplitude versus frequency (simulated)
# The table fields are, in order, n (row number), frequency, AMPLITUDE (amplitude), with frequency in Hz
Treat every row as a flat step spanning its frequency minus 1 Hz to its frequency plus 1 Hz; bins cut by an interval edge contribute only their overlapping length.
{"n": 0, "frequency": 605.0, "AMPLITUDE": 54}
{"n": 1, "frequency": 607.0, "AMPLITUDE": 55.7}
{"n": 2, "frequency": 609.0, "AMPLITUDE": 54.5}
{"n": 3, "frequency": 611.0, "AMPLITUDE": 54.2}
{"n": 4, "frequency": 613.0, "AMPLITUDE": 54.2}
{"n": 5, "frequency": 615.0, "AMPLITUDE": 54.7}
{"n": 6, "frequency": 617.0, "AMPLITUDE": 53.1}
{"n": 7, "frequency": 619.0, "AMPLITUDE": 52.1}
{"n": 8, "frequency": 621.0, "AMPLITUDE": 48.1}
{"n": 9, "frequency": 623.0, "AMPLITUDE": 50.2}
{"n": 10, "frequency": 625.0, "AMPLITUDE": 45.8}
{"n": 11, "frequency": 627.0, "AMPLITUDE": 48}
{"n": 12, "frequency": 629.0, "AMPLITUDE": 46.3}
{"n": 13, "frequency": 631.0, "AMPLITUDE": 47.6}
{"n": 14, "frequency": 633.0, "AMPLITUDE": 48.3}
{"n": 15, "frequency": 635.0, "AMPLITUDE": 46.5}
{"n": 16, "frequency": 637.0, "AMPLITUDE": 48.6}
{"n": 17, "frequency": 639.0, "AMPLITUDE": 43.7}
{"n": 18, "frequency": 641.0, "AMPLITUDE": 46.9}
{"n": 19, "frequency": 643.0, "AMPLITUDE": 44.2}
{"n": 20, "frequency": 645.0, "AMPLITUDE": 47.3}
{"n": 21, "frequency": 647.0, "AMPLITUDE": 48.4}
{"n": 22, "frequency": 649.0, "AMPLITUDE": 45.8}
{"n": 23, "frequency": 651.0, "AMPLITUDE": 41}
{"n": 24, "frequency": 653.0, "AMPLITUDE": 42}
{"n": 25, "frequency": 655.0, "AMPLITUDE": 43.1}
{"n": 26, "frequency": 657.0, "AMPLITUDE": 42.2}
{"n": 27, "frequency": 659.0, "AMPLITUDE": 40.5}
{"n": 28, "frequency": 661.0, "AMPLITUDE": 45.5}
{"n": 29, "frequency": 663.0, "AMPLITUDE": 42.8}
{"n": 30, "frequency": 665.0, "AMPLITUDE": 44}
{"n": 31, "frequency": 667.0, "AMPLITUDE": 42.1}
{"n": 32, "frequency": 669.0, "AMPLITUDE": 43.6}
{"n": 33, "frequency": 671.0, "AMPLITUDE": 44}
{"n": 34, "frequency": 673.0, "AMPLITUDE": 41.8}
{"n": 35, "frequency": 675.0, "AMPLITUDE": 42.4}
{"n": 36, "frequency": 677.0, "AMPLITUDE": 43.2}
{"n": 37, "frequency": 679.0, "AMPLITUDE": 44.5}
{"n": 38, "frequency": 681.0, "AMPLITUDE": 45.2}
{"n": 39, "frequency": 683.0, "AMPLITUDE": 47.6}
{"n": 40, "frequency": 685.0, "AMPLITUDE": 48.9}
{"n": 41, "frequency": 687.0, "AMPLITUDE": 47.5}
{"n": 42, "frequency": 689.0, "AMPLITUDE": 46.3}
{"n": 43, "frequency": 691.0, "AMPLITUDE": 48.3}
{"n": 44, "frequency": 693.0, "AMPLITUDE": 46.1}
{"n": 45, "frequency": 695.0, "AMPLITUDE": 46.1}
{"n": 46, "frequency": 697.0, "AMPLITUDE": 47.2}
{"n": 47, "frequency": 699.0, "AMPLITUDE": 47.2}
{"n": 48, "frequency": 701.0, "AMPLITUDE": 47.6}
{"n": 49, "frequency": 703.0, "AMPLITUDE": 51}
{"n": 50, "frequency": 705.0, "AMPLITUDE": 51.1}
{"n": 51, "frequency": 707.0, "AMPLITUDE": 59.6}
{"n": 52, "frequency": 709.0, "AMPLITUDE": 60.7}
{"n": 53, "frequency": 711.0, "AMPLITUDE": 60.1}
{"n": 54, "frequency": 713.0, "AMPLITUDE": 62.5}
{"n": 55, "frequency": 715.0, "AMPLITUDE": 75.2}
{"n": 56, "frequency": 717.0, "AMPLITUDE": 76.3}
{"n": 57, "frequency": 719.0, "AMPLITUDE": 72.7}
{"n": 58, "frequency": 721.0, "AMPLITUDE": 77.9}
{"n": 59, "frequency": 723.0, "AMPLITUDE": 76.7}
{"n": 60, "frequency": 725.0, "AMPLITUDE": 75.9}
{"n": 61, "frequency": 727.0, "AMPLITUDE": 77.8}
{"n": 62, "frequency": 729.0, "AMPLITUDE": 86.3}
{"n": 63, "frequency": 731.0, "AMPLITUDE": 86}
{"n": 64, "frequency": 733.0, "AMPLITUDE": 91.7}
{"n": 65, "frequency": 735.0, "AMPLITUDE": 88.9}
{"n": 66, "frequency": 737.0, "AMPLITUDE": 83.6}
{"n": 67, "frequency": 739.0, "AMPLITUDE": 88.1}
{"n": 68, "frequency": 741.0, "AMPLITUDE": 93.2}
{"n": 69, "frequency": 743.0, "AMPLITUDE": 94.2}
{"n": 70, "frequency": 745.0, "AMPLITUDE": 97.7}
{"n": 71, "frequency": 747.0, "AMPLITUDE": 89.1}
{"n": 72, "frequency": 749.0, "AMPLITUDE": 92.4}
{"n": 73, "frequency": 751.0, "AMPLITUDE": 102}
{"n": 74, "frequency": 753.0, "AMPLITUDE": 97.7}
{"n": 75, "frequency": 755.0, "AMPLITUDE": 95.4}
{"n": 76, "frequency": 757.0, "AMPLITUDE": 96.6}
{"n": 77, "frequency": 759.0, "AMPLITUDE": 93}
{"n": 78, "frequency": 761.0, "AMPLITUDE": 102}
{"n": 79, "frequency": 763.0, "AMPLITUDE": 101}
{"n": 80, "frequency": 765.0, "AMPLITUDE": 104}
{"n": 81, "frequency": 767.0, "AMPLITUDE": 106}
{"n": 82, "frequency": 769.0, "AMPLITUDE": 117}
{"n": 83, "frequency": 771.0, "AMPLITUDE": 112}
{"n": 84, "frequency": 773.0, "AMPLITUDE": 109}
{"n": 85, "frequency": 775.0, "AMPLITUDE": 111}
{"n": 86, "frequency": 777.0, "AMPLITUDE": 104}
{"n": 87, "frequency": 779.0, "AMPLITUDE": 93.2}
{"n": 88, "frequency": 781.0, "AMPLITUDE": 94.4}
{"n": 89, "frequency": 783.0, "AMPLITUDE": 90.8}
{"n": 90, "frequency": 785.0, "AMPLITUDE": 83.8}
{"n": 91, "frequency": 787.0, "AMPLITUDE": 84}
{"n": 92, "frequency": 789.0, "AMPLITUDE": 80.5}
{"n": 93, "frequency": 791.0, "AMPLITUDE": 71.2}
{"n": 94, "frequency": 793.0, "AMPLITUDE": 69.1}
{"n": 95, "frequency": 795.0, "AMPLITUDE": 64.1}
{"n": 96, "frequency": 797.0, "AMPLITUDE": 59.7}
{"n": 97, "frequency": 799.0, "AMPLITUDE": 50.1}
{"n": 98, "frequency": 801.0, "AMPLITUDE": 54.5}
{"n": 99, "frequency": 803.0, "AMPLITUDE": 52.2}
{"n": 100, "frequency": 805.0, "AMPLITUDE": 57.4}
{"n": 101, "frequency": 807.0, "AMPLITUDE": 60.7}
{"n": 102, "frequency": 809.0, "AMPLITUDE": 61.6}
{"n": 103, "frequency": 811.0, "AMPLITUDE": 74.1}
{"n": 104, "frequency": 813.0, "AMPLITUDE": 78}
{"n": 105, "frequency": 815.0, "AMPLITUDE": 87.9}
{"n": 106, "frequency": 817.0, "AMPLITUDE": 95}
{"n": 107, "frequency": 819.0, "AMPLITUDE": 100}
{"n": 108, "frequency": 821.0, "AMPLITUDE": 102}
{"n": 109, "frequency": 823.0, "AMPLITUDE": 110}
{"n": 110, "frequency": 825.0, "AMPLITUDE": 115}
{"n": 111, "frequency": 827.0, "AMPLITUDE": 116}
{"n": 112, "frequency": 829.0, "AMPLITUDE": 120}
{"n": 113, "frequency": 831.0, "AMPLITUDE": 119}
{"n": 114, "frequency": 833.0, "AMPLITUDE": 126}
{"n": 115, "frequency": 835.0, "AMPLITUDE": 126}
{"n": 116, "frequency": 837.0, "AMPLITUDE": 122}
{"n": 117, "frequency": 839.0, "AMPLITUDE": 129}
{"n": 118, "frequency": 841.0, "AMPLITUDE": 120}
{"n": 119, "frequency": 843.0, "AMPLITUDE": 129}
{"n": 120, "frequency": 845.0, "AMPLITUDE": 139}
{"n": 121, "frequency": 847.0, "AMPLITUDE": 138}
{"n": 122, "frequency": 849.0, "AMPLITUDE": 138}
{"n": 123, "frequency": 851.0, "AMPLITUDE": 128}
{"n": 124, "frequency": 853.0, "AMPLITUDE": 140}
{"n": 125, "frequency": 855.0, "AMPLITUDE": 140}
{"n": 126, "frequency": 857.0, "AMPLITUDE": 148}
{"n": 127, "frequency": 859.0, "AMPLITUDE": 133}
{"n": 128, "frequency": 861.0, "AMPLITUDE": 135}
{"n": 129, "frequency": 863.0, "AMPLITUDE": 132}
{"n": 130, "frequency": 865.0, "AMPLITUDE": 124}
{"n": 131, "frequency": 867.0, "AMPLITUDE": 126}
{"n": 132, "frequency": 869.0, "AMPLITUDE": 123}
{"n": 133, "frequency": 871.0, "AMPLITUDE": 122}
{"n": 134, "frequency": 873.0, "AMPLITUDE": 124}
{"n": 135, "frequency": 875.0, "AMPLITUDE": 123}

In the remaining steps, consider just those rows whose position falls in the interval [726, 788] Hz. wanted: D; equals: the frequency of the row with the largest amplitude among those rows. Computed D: 769.0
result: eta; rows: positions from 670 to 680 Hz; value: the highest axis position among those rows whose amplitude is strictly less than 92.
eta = 679.0 Hz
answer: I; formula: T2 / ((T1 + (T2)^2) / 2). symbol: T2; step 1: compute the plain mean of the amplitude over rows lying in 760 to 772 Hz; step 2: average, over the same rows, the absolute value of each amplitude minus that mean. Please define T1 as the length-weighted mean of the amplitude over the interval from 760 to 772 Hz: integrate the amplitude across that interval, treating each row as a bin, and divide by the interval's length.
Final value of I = 0.08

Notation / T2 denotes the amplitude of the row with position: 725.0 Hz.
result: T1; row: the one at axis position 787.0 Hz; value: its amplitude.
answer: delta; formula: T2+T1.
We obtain 160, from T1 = 84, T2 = 75.9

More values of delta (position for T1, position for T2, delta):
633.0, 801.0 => 103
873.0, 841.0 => 244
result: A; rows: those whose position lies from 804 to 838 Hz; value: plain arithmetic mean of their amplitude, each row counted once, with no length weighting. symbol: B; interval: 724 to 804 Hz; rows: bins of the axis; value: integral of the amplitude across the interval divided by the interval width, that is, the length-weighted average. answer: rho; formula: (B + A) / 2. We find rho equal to 93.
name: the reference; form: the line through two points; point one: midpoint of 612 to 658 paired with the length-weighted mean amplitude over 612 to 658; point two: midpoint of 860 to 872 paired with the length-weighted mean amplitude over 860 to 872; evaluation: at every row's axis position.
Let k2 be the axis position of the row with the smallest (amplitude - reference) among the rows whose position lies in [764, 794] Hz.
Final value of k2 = 793.0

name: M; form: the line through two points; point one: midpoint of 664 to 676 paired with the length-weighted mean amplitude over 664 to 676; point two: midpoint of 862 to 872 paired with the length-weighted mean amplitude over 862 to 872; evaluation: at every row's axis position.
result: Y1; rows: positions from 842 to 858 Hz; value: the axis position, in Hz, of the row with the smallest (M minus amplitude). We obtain 857.0 Hz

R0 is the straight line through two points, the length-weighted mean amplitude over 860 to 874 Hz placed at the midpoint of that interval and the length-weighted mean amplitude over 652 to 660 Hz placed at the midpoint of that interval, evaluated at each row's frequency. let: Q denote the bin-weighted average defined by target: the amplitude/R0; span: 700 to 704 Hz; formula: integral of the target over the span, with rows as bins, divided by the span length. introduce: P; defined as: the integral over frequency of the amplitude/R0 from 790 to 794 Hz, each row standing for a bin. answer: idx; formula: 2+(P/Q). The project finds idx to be 5.6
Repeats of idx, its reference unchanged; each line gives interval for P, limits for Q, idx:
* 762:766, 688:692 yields 7.7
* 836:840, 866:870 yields 6.5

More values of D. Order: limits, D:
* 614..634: 615.0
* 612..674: 615.0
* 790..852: 845.0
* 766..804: 769.0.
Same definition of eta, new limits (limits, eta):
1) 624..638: 637.0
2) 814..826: 815.0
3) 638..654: 653.0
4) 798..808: 807.0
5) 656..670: 669.0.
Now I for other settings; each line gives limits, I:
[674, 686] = 0.08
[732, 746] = 0.07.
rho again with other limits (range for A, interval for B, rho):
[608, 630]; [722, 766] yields 71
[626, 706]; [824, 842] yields 84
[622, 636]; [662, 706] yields 47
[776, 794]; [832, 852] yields 108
